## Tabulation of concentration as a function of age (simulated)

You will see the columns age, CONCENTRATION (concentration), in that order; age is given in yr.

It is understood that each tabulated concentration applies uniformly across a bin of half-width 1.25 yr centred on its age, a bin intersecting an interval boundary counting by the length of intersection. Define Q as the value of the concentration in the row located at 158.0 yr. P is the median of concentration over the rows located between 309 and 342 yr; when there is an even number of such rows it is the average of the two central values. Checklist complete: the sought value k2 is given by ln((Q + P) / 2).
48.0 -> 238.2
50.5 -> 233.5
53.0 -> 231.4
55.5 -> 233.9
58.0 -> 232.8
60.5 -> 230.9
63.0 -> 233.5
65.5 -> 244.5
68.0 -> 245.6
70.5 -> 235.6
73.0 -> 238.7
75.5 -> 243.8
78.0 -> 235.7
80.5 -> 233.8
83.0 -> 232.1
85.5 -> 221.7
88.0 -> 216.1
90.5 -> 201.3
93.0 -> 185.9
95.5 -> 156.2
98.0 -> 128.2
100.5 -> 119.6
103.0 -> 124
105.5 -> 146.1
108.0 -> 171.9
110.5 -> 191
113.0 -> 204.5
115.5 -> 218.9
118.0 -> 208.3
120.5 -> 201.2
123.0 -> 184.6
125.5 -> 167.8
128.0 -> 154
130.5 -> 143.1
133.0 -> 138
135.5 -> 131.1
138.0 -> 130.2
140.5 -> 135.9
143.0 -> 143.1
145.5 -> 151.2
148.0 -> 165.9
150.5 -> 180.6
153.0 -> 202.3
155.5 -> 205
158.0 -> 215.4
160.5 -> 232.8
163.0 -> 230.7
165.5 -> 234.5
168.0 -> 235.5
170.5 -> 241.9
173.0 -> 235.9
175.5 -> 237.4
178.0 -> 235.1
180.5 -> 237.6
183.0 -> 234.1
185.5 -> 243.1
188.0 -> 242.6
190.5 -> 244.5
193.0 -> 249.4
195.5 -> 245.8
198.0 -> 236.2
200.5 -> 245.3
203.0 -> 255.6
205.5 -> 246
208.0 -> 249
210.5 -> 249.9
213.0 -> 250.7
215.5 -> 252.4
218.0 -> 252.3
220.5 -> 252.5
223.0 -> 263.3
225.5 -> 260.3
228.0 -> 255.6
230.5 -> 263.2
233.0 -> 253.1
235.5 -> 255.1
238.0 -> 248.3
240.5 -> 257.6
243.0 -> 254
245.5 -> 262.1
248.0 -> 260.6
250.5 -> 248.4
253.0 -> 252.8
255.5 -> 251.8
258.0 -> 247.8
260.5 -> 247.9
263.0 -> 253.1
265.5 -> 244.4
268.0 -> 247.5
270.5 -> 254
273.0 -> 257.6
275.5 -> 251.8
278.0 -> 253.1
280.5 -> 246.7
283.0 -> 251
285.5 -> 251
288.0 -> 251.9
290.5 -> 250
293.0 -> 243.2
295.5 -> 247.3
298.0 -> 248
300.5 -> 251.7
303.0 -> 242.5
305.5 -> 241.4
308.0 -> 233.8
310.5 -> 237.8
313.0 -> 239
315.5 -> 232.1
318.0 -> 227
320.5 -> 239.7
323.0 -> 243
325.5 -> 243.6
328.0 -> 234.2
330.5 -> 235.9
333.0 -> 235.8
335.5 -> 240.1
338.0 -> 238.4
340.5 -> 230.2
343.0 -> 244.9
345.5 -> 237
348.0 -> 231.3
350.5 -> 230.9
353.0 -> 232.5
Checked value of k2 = 5.42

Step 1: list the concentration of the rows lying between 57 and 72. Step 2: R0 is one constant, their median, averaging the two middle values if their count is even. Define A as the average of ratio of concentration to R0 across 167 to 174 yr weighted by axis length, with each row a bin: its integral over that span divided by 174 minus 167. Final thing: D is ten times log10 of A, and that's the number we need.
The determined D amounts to 0.06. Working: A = 1.01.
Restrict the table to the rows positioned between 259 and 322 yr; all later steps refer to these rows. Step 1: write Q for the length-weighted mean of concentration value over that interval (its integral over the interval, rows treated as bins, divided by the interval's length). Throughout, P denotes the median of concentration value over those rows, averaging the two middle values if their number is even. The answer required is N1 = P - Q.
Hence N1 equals 1.8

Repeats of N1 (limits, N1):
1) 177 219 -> 0.5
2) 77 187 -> 9.9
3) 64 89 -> 0.7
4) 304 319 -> 0.4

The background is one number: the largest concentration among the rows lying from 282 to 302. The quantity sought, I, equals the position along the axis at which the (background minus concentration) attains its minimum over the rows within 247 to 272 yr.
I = 248.0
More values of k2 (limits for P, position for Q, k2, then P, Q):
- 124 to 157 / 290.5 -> 5.30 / 151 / 250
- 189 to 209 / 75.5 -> 5.50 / 246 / 243.8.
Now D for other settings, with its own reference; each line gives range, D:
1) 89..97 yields -1.14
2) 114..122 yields -0.51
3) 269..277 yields 0.35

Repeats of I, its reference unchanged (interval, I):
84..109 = 85.5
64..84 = 68.0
